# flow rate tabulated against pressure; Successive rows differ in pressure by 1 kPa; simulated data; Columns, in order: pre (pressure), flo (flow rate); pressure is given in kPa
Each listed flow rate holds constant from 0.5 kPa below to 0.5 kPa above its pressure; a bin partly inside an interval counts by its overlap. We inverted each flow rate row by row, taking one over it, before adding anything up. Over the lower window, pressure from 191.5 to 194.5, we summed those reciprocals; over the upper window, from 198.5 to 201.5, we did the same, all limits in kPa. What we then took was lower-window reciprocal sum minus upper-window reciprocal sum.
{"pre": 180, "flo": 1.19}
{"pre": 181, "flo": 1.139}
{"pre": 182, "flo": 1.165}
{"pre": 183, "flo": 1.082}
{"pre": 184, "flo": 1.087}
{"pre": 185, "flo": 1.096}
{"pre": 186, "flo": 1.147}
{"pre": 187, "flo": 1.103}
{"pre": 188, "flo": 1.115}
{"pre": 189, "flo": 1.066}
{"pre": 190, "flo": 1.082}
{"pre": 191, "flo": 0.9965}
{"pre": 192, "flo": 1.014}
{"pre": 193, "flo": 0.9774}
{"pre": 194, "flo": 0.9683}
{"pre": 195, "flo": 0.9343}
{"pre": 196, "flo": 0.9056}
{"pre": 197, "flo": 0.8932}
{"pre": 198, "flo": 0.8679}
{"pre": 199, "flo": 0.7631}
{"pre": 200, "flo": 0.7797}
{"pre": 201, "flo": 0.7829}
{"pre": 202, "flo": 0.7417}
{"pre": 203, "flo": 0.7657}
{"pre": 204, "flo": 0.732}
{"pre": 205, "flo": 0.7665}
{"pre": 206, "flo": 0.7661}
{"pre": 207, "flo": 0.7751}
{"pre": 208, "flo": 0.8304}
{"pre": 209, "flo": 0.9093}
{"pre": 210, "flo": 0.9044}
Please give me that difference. -0.83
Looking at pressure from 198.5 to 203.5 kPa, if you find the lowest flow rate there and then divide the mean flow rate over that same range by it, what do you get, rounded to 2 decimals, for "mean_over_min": 1.03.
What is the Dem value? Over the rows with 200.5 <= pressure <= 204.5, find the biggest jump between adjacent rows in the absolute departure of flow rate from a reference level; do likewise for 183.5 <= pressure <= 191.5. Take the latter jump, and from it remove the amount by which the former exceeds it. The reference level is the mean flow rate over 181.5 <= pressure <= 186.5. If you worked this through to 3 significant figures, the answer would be 0.130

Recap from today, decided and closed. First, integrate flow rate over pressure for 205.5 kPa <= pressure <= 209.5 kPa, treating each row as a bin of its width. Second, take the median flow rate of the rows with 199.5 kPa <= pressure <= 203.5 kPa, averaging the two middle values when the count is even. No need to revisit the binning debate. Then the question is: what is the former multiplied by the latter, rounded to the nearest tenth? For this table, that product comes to 2.5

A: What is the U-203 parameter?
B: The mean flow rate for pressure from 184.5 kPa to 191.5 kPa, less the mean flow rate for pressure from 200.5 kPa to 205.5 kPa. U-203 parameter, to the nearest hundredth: 0.33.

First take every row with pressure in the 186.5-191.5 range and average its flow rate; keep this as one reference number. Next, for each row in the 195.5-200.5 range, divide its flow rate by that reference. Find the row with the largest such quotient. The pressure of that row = 196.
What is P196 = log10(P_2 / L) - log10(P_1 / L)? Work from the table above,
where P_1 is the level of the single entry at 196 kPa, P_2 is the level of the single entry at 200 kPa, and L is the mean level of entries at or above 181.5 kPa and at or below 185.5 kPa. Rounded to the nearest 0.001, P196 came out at -0.065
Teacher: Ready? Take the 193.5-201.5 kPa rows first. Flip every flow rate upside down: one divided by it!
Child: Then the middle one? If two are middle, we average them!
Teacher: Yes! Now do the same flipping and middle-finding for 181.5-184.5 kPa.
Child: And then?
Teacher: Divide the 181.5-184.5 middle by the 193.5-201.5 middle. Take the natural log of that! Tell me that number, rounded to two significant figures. -0.21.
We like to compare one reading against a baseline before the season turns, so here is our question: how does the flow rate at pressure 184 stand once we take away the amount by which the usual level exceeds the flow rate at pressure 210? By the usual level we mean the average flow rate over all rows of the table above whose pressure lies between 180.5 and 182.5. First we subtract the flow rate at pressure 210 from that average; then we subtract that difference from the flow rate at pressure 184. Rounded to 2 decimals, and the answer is 0.84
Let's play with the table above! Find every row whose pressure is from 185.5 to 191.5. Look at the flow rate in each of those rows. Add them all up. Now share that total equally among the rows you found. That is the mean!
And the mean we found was 1.08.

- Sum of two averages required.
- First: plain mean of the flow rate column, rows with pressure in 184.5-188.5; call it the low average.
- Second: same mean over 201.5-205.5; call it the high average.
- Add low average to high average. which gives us 1.87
